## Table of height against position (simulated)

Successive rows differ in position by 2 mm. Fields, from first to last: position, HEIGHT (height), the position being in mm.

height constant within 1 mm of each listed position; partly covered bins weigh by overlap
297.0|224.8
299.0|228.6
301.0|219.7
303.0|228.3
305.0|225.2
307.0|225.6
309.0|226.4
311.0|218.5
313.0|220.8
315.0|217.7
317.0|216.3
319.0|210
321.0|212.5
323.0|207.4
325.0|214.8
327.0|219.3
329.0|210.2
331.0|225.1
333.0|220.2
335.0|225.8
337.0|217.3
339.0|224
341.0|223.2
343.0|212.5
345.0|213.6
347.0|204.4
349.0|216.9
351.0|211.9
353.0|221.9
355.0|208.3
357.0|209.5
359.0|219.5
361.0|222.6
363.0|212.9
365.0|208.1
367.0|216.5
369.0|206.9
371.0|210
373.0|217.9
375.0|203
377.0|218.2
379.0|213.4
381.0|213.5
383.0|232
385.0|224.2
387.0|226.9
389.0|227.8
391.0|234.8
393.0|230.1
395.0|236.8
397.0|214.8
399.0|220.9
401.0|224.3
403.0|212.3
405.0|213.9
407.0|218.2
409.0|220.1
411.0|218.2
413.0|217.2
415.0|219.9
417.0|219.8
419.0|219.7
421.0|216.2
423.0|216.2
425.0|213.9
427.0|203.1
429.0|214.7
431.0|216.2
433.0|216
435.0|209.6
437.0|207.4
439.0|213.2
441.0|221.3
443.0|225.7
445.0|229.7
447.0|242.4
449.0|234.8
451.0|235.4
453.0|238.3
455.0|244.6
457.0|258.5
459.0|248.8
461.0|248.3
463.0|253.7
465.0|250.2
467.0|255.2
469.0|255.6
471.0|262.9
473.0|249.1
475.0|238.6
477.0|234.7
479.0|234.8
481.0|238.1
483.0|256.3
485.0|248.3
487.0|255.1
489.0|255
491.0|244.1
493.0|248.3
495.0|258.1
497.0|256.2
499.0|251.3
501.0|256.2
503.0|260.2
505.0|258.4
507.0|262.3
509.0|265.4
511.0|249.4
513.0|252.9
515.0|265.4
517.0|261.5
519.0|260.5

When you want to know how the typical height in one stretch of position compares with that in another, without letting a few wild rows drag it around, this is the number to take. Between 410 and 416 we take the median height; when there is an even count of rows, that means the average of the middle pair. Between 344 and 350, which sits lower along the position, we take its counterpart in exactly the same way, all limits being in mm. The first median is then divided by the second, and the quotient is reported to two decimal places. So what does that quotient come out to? 1.02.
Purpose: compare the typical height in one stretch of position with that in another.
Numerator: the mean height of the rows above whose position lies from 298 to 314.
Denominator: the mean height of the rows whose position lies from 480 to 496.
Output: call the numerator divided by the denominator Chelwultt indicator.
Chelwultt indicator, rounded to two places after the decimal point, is 0.90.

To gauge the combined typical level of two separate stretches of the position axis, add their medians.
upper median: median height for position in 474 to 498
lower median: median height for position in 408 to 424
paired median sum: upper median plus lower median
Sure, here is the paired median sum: 467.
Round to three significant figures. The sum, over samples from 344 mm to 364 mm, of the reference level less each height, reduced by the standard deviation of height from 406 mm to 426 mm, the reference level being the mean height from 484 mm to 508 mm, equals 401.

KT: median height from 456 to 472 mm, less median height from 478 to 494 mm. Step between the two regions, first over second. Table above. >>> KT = 6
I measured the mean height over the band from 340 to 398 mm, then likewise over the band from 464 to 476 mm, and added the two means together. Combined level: 470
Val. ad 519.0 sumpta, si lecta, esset 260.5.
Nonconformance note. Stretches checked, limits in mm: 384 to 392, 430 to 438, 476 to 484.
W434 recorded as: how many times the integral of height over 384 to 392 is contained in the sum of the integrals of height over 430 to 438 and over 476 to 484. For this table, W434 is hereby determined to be 1.98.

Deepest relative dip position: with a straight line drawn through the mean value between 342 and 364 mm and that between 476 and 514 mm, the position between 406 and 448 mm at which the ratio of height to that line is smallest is 427.0 mm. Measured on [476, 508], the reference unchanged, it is 479.0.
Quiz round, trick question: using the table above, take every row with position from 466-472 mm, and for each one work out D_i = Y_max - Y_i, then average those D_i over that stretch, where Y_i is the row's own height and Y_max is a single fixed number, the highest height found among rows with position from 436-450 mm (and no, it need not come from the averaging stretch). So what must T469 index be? -15.5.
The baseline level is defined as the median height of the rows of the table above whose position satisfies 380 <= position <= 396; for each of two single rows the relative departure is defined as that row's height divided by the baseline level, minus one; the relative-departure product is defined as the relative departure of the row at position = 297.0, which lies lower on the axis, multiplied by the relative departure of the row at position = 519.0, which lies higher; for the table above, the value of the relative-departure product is -0.002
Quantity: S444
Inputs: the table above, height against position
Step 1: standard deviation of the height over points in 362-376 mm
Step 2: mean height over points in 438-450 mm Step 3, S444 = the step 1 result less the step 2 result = -223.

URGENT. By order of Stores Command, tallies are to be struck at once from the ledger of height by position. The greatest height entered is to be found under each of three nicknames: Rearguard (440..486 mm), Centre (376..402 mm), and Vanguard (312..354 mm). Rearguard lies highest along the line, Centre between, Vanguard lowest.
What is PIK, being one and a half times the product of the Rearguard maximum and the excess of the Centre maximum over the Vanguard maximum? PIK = 4338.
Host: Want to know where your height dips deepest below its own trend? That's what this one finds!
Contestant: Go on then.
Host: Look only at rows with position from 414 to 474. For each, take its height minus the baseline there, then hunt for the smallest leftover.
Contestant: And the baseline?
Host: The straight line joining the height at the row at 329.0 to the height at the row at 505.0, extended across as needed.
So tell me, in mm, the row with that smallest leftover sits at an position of 427.0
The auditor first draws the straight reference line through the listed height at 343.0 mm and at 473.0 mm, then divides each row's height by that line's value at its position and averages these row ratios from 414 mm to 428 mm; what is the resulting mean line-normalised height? 0.92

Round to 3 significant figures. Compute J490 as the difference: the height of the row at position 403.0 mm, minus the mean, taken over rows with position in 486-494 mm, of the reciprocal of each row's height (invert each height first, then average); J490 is 212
